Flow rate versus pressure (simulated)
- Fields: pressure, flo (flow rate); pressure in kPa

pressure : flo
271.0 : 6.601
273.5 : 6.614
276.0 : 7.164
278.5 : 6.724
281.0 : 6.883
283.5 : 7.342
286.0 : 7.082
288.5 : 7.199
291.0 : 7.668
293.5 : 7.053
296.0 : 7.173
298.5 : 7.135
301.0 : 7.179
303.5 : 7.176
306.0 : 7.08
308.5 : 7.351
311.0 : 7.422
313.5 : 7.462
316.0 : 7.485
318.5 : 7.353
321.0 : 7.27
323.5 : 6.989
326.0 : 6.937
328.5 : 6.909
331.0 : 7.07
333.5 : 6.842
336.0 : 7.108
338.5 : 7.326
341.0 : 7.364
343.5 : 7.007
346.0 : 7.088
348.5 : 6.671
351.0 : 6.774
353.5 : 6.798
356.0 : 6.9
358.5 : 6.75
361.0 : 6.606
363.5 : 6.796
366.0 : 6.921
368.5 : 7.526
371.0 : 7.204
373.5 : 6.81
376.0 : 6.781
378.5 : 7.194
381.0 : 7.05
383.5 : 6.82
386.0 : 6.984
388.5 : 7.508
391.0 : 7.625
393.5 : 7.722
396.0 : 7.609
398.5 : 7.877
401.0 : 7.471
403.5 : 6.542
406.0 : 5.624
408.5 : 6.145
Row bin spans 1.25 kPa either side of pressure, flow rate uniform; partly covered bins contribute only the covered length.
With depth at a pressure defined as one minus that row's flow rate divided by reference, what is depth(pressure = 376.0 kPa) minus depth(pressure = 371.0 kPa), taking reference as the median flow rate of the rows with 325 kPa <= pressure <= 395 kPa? 0.061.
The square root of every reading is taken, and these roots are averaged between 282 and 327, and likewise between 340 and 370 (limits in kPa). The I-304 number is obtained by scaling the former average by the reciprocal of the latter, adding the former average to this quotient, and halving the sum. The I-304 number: 1.86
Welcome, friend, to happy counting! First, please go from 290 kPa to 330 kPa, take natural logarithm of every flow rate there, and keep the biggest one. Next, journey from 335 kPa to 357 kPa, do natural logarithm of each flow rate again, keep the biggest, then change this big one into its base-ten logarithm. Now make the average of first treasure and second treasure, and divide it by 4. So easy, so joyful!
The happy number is 0.292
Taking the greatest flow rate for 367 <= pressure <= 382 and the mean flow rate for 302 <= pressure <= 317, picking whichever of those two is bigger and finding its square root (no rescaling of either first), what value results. 2.74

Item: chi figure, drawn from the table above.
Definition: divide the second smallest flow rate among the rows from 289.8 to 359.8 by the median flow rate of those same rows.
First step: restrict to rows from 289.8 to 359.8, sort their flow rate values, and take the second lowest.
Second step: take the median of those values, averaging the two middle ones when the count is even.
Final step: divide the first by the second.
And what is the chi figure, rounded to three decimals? 0.951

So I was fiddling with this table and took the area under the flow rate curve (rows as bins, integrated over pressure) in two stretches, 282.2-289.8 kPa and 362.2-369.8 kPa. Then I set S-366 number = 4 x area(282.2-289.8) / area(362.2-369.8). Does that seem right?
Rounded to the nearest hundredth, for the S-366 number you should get 4.07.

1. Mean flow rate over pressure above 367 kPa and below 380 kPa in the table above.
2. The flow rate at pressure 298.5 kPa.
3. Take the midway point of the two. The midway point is 7.12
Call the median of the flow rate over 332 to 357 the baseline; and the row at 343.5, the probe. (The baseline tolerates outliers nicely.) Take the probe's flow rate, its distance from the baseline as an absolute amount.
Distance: 0.1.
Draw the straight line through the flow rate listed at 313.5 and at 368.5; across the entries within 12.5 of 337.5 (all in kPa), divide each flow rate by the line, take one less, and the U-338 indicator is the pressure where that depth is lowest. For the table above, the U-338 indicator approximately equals 348.5 kPa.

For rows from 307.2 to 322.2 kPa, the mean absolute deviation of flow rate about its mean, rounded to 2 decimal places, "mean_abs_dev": 0.07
